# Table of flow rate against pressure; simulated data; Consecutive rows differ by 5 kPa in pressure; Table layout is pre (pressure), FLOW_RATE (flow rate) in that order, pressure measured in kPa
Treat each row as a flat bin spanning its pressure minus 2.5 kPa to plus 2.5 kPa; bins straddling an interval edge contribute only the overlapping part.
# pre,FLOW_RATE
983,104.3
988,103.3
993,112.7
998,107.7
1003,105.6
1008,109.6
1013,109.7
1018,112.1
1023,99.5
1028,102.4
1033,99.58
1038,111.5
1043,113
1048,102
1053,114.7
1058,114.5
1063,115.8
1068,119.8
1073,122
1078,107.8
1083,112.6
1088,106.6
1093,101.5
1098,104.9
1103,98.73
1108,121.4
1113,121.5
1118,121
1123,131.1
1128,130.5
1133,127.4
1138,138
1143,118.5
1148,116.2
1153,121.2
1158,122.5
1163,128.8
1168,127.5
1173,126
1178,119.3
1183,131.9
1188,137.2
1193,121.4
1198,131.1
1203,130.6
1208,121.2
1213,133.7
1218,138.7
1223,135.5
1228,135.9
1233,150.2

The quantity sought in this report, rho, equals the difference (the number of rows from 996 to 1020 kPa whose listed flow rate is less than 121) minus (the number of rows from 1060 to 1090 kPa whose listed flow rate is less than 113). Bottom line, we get 2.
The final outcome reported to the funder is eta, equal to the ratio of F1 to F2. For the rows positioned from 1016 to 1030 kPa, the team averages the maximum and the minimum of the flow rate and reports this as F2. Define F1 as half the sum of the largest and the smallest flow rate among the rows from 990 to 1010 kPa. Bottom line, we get 1.03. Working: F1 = 109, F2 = 106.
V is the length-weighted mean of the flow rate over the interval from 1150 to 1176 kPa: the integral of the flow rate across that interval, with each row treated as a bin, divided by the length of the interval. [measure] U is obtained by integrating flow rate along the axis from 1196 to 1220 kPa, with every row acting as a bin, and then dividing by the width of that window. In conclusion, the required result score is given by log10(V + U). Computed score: 2.41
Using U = 131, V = 125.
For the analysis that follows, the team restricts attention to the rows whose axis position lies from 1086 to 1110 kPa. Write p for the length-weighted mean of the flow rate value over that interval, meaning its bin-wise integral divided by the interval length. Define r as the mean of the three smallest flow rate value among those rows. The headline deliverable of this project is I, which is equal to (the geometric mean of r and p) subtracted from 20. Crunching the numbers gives -84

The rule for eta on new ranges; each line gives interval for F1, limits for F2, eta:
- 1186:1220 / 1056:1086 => 1.13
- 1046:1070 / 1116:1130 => 0.88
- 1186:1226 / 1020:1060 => 1.21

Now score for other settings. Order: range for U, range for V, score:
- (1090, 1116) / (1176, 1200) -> 2.38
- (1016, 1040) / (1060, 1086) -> 2.34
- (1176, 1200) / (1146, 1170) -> 2.40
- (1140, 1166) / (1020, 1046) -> 2.36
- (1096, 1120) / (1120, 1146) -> 2.38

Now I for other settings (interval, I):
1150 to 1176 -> -104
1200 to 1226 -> -110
